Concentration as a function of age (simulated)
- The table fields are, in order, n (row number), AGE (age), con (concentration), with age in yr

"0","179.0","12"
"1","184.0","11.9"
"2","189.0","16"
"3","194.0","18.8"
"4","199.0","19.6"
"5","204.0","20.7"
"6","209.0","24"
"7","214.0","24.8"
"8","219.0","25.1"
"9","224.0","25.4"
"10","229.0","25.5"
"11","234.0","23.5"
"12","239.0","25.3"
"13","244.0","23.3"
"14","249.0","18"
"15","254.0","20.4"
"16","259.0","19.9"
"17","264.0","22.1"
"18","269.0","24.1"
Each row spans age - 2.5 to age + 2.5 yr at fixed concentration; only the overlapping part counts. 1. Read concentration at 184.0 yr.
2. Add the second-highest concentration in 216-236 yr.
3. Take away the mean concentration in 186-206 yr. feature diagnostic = 19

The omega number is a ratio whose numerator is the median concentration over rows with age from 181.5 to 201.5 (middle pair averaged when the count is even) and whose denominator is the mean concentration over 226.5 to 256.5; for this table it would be 0.77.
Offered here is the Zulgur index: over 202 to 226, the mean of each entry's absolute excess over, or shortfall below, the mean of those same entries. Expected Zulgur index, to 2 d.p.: 1.32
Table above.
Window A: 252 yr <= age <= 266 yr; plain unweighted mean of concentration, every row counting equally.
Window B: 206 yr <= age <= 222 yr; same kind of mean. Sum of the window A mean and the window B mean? 45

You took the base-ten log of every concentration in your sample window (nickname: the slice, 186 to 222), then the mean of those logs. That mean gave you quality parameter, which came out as 1.32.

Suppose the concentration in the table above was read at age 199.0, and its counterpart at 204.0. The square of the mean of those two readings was 406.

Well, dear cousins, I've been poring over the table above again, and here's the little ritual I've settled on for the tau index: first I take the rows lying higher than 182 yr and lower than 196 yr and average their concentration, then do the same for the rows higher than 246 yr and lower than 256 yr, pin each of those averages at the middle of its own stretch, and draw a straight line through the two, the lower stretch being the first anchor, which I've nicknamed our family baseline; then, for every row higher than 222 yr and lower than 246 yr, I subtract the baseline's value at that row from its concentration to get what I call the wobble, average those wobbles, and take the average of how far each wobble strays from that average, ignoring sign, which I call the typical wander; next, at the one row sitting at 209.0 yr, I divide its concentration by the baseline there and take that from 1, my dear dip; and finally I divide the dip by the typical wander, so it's -0.36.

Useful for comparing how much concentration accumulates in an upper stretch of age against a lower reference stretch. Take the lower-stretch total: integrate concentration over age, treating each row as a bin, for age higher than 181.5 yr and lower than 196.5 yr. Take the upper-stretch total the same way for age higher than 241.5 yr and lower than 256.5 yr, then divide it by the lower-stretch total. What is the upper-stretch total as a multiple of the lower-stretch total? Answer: 1.32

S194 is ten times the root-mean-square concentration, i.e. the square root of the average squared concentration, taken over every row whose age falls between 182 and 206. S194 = 177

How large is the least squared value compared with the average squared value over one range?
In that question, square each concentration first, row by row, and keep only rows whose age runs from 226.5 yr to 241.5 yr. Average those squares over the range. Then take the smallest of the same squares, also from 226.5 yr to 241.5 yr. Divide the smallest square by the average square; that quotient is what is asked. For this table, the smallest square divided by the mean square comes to 0.90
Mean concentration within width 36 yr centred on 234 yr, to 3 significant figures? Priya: 23.7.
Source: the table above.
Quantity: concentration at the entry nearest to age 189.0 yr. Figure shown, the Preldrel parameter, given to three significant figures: 16.0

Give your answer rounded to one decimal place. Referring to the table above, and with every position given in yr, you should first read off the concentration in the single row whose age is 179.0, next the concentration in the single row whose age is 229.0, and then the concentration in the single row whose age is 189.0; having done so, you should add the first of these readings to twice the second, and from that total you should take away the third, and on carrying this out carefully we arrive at 47.0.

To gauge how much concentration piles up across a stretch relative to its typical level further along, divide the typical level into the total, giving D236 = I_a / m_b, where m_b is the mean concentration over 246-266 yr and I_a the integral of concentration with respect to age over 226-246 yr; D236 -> 24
